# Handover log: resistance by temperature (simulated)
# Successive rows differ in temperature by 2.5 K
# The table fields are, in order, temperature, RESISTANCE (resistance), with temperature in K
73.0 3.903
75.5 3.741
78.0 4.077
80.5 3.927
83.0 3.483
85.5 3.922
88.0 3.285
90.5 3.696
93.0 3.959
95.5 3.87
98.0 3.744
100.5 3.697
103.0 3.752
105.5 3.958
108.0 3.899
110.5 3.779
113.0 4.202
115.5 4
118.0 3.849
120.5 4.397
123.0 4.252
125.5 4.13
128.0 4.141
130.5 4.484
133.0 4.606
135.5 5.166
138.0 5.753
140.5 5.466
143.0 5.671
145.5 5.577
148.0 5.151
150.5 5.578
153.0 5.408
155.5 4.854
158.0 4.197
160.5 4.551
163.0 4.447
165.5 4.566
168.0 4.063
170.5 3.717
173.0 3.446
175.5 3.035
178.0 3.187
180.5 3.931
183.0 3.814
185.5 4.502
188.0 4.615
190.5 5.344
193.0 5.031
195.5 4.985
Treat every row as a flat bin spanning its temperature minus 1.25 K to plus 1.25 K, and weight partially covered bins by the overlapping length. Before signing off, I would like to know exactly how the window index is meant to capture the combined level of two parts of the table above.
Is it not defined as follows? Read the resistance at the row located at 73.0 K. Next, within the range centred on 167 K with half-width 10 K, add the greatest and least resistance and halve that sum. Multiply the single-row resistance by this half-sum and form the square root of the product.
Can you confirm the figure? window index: 3.85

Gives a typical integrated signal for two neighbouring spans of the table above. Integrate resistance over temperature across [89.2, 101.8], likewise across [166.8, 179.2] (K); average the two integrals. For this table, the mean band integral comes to 46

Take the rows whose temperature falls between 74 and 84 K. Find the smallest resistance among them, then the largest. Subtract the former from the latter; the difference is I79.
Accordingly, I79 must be 0.59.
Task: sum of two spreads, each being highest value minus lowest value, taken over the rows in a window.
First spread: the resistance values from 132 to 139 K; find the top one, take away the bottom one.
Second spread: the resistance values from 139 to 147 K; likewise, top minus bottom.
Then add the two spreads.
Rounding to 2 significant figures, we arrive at 1.4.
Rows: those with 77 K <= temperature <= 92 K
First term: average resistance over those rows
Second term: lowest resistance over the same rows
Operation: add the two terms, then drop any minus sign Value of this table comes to 7.0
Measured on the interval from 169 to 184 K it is 6.6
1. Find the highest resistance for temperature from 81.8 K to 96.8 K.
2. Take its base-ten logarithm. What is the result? 0.60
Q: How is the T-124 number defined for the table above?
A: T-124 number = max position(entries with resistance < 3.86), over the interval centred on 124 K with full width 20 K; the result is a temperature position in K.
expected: 118.0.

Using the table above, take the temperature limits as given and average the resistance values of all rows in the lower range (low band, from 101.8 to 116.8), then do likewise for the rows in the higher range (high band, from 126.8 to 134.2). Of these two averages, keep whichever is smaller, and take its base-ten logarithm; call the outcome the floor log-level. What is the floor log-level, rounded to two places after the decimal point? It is 0.59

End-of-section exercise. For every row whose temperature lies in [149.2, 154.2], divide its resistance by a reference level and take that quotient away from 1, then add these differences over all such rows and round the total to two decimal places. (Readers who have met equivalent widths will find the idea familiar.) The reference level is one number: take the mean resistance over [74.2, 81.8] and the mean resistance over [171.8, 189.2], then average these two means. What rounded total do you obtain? -0.85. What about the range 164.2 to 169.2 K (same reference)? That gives -0.24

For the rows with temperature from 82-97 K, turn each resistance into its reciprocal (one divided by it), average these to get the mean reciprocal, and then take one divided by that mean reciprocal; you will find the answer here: 3.69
